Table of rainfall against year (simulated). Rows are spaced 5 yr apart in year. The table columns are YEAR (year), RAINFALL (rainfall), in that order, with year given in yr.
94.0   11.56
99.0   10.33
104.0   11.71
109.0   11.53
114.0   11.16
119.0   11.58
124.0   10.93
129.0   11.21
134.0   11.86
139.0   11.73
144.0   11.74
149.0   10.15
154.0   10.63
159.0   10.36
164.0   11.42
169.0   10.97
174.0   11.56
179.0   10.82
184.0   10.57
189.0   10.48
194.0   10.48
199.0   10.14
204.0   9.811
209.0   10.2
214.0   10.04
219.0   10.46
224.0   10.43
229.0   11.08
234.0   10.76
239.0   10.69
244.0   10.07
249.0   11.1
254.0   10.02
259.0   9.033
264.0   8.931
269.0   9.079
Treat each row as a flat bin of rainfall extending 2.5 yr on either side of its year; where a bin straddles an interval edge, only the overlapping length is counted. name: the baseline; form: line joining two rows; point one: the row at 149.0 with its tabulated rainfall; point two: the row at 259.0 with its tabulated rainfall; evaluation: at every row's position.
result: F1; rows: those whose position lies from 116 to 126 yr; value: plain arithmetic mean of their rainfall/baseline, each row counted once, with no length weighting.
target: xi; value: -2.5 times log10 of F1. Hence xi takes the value -0.083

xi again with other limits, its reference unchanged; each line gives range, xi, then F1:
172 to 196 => -0.104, 1.101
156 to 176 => -0.114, 1.111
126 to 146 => -0.135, 1.132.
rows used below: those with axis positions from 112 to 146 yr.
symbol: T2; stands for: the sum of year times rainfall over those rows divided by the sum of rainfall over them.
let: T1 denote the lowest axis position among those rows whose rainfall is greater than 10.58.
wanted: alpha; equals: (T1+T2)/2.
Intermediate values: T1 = 114.0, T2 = 129.2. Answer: 121.6 yr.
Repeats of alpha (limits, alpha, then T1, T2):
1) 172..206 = 181.3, 174.0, 188.5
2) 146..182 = 159.1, 154.0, 164.3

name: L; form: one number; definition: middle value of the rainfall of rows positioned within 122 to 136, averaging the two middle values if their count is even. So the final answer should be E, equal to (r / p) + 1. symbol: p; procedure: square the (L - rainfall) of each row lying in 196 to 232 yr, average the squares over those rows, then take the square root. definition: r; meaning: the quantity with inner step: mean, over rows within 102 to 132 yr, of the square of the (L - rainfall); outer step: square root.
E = 1.32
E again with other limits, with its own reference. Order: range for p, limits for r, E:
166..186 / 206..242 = 2.77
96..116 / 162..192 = 1.88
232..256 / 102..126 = 1.42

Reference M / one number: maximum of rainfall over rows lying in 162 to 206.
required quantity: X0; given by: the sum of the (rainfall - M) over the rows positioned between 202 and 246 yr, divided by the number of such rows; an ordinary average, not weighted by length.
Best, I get -1.2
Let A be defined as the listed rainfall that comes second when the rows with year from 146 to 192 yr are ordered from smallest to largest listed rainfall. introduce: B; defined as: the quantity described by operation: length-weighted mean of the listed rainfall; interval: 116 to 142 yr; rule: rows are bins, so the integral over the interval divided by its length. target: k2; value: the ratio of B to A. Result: 1.11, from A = 10.36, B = 11.5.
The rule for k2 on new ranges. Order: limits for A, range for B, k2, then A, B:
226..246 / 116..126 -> 1.05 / 10.69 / 11.3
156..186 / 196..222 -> 0.96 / 10.57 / 10.1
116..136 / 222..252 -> 0.95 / 11.21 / 10.7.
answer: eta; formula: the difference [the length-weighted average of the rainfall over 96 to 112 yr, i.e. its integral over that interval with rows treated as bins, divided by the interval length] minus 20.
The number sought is -8.8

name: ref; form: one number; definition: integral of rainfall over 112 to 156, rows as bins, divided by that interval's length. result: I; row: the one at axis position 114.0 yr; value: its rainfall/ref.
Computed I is 0.99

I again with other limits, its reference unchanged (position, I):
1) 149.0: 0.90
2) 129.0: 1.00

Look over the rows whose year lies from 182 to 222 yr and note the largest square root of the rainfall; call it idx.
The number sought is 3.25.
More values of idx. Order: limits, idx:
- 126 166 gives 3.44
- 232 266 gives 3.33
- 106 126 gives 3.40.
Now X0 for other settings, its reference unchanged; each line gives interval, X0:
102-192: -0.4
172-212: -1.1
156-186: -0.6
